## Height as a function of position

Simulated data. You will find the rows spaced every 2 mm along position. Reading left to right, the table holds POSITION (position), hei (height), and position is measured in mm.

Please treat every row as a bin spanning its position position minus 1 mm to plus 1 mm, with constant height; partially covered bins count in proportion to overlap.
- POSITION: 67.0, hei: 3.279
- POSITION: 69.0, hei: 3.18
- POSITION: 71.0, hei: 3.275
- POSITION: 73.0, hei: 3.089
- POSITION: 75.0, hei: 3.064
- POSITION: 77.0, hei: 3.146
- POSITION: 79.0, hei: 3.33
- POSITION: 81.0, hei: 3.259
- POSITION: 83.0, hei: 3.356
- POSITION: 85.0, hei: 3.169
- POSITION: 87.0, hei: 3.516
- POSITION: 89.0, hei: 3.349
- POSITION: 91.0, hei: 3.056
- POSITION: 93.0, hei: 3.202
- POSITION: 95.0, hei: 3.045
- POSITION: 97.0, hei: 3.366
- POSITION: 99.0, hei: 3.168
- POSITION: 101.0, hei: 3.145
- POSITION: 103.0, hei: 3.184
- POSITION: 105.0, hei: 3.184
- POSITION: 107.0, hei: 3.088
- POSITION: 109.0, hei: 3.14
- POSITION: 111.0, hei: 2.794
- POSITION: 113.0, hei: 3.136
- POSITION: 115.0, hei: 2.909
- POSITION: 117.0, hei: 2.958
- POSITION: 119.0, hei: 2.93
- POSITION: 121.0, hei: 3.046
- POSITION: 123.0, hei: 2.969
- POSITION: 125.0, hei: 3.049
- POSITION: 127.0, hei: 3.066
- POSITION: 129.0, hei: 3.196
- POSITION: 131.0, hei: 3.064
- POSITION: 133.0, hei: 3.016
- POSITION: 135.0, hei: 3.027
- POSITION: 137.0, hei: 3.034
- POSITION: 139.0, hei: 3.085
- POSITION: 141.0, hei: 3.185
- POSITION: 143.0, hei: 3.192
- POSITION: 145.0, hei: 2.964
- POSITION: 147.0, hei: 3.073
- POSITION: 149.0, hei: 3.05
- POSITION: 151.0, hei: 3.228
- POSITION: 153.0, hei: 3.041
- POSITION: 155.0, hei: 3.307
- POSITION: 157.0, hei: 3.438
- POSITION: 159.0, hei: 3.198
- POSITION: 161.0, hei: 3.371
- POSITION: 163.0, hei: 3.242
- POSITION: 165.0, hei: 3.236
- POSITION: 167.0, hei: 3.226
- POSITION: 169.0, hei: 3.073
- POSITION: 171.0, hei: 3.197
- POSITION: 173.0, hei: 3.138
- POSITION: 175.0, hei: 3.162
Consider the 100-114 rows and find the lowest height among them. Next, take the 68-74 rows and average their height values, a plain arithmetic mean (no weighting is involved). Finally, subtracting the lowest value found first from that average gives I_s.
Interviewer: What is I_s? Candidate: 0.4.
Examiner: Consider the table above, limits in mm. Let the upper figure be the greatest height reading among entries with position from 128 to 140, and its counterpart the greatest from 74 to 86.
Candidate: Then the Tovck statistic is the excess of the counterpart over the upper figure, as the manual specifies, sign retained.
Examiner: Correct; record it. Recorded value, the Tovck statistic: 0.16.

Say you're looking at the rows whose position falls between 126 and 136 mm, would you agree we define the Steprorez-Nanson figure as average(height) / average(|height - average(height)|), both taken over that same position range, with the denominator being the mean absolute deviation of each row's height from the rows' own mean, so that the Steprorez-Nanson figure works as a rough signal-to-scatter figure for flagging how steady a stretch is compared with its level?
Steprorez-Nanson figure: 63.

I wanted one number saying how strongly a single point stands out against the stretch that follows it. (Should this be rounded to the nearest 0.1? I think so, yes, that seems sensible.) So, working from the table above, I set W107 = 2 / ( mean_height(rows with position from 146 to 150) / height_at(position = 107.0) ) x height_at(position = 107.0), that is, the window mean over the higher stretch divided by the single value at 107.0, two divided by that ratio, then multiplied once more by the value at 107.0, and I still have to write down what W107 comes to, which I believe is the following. 6.2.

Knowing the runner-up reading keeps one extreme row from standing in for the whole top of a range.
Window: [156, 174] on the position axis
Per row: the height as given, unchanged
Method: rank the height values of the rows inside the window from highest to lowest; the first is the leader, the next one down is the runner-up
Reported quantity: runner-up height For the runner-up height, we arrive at 3.371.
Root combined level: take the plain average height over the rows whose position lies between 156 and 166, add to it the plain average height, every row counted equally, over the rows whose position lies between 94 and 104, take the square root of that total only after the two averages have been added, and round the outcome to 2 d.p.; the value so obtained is 2.55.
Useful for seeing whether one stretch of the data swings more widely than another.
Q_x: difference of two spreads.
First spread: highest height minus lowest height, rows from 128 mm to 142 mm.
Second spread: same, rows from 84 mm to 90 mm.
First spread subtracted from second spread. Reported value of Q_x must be 0.17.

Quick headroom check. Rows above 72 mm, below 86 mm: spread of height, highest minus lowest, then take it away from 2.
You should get 1.71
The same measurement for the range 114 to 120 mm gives 1.95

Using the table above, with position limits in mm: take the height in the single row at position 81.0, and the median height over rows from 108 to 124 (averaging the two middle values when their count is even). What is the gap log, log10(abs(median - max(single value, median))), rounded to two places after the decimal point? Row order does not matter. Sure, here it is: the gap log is -0.53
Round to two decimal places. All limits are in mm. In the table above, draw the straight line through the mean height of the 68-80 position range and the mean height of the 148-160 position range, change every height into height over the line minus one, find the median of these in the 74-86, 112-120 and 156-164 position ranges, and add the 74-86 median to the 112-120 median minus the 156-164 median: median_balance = -0.10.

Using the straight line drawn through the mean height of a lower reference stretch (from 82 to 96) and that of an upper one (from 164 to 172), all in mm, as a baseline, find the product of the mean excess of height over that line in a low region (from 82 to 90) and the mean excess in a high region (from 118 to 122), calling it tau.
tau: -0.024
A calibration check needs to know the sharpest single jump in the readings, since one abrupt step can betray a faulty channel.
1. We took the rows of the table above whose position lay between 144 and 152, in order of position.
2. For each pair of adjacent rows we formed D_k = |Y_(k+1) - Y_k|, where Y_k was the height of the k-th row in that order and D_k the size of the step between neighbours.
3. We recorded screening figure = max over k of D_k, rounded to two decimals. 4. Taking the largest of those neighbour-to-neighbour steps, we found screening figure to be 0.18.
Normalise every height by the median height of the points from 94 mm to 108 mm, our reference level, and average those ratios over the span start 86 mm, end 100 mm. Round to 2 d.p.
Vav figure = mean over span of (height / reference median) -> 1.02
